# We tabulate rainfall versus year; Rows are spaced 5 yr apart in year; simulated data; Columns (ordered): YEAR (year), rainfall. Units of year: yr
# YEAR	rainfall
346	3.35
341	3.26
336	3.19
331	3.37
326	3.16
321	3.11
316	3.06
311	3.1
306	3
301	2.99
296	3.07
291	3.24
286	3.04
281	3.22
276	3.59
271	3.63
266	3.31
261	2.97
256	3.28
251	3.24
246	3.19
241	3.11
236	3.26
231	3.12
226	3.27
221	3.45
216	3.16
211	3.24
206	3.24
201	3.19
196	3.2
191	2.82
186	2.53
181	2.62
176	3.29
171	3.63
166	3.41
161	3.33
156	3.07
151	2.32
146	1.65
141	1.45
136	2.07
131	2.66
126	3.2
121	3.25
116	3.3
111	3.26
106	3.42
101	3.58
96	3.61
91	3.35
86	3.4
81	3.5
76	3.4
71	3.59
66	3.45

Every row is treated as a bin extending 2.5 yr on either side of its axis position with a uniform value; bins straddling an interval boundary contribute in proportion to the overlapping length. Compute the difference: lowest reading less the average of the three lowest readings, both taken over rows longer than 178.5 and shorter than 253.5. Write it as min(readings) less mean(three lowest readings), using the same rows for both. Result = -0.13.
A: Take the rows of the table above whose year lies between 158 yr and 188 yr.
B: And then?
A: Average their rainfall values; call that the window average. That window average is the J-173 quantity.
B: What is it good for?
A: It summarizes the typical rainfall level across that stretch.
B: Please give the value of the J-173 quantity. 3.14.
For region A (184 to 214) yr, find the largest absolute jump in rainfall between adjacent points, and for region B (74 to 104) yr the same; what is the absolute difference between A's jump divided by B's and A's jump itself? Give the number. 1.08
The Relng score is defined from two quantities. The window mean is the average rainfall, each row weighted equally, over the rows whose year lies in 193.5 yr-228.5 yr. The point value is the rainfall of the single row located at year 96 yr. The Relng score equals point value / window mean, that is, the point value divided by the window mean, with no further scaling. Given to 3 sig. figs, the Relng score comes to 1.11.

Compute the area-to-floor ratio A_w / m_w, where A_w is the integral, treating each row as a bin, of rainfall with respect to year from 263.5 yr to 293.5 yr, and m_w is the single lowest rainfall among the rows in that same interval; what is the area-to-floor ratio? 33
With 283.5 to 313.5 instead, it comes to 31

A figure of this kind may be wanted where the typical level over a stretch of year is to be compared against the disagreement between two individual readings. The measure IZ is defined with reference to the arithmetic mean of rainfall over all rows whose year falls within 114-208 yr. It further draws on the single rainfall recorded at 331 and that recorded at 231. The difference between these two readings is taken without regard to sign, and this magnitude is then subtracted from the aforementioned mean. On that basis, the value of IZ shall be 2.6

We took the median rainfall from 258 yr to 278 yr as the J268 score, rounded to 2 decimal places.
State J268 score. 3.45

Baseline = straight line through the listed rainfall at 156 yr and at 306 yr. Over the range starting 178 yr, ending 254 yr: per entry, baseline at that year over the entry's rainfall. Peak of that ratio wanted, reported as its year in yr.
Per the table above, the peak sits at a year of 186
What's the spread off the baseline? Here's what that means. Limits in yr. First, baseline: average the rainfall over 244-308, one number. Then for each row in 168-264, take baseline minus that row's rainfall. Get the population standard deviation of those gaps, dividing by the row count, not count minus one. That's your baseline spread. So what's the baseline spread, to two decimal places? 0.25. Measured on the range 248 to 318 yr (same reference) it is 0.20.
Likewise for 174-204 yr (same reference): 0.30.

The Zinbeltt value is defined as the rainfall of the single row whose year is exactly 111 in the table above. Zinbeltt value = 3.26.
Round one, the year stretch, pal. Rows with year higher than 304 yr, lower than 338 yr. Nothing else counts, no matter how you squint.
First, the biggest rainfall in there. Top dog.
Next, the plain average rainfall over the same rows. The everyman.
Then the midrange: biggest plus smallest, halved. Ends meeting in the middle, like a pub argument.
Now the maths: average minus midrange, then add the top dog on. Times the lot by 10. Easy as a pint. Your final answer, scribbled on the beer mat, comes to 33.3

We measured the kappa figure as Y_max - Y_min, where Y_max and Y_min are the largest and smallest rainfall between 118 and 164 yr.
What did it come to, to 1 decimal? 1.9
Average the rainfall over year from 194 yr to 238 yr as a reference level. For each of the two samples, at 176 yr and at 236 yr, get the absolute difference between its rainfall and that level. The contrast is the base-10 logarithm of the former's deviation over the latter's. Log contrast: 0.4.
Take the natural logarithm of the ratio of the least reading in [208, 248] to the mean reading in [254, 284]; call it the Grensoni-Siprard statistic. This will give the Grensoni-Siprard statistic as -0.07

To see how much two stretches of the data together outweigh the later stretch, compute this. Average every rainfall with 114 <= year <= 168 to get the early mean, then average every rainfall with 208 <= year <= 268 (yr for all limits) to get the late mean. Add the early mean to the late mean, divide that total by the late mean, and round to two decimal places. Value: 1.84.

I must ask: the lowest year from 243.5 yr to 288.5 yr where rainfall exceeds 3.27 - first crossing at 256 yr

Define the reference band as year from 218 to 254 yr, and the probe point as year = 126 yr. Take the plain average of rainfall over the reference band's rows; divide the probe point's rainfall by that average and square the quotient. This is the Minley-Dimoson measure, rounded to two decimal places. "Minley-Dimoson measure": 0.98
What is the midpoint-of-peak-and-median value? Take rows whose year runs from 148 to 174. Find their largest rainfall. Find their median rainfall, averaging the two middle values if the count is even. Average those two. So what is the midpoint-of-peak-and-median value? 3.48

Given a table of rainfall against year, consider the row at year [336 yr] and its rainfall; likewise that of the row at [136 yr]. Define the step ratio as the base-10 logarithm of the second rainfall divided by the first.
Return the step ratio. -0.188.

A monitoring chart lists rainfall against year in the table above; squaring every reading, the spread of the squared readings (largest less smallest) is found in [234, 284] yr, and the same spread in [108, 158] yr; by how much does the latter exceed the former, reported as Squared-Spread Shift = 4.4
